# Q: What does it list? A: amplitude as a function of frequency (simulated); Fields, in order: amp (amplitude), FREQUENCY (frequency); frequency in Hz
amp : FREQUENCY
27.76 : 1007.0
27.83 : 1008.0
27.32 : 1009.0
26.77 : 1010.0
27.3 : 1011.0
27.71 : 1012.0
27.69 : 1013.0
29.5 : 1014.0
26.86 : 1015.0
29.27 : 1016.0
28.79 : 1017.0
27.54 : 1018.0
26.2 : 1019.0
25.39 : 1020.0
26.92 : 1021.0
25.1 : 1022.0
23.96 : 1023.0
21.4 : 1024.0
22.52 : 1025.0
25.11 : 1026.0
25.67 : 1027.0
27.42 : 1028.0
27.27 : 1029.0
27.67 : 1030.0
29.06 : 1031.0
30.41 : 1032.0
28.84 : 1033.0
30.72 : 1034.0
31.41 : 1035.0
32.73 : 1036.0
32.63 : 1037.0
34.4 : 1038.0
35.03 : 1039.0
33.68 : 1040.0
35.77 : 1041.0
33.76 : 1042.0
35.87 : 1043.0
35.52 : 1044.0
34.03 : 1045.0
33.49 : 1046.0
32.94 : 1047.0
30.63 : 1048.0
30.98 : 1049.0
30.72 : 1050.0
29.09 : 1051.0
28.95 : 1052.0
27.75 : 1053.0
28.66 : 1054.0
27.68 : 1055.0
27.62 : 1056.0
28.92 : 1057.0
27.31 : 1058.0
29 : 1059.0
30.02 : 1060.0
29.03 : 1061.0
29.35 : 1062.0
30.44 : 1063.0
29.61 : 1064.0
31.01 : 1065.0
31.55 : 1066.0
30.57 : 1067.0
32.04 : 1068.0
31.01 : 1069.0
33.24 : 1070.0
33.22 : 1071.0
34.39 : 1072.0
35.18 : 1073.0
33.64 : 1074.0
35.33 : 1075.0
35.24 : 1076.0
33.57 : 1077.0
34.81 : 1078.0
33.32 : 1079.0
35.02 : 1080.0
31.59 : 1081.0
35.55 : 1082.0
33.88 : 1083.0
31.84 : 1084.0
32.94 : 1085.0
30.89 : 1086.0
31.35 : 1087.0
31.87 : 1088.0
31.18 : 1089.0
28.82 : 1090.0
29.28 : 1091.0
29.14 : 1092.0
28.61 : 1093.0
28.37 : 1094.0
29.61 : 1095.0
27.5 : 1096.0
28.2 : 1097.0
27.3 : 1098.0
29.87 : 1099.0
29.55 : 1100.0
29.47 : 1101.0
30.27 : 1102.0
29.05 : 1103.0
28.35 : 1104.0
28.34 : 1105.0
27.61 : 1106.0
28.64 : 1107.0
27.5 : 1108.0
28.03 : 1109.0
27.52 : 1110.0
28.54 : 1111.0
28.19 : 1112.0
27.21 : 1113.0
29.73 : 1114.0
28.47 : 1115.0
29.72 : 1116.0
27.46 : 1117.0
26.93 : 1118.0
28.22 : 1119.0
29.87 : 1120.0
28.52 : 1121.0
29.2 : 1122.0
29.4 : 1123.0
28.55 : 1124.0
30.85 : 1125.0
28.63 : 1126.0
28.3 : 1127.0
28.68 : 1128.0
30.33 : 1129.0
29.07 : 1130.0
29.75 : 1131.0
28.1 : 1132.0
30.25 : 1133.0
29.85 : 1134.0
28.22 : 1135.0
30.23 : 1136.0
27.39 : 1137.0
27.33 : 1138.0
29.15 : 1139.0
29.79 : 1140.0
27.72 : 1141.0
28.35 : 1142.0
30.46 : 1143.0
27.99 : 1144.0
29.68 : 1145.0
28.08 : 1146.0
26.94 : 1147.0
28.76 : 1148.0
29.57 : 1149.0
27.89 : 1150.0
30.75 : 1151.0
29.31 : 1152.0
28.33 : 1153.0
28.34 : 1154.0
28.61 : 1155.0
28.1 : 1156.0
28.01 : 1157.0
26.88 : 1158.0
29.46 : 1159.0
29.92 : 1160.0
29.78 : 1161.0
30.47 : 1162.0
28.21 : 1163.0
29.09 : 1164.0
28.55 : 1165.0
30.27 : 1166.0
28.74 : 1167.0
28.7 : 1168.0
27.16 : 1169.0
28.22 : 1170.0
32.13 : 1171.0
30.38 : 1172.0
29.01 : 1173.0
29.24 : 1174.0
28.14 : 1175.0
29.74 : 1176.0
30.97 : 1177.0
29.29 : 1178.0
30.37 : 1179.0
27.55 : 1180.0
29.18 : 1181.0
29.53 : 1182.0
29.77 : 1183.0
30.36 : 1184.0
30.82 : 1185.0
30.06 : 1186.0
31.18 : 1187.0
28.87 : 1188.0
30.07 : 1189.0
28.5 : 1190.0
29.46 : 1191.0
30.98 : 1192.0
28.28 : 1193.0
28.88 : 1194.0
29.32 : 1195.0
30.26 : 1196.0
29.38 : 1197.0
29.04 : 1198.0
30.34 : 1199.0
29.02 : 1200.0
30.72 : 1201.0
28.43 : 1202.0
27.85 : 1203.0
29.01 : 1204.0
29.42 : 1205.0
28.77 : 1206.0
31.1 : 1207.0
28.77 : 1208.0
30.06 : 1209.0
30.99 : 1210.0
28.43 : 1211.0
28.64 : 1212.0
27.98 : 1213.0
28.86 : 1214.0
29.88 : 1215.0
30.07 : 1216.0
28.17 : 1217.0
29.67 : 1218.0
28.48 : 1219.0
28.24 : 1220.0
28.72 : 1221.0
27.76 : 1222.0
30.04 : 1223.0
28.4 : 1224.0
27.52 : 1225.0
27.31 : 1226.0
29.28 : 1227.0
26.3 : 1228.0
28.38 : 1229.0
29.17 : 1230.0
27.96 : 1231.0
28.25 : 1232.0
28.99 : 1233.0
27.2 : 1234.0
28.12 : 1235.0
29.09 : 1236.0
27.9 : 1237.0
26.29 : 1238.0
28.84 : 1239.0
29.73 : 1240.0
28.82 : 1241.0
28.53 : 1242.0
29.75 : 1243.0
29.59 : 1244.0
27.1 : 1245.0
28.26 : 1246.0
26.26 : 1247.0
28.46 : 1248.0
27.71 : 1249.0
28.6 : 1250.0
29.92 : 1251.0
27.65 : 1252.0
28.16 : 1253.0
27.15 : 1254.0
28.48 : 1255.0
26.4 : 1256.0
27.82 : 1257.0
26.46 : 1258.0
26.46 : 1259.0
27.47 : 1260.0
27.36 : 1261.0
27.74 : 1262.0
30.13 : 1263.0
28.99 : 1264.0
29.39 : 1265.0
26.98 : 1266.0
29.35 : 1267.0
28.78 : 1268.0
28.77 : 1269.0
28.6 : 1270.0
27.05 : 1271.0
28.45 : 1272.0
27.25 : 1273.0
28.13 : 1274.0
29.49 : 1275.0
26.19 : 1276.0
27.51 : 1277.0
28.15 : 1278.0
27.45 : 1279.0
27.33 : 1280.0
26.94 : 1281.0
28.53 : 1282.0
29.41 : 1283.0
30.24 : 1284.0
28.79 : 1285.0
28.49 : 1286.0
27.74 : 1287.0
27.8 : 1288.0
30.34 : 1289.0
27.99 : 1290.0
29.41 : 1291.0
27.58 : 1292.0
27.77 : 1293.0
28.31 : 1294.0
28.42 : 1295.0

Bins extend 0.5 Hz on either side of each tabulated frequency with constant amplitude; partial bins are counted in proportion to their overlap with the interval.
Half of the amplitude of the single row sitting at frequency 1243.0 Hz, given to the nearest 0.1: 14.9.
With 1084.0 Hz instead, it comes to 15.9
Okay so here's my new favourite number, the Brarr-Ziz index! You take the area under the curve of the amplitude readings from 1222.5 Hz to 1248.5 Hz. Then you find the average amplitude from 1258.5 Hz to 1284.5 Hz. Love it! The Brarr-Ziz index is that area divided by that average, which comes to 26.1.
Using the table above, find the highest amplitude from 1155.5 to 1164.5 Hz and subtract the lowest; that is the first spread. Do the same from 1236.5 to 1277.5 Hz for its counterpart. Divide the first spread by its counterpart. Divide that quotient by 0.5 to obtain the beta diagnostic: 1.8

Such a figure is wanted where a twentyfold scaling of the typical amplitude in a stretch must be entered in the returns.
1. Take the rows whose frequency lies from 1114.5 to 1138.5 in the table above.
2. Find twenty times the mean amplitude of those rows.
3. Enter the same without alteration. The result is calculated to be 578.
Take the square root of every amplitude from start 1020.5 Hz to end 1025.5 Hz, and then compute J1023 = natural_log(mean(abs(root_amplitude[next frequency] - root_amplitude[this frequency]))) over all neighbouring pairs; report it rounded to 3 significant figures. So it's -1.77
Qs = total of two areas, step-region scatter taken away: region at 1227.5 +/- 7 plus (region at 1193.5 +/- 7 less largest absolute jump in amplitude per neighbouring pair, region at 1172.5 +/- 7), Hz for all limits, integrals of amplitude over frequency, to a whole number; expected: 805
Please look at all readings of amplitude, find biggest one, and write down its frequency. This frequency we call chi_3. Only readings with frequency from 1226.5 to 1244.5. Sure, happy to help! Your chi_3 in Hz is 1243.0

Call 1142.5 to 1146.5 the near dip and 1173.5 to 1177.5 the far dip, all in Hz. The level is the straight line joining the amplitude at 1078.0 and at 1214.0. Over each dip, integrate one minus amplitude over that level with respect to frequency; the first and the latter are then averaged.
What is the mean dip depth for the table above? 0.25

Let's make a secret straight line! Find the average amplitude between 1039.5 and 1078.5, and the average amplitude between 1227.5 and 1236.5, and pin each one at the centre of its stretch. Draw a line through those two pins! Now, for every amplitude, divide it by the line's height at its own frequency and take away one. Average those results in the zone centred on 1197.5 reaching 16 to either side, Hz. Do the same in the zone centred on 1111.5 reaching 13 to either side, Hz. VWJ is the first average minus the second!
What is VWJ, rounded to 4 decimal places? 0.0873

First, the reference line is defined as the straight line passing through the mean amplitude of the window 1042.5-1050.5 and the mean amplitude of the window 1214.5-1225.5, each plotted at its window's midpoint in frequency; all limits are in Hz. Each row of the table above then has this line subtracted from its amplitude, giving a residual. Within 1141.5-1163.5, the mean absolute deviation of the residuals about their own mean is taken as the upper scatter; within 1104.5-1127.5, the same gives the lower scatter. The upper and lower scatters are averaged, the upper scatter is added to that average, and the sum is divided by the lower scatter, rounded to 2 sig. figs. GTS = 2.3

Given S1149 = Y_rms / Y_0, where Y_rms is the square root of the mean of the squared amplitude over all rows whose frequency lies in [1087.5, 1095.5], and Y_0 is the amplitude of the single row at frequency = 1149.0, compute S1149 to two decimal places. 1.00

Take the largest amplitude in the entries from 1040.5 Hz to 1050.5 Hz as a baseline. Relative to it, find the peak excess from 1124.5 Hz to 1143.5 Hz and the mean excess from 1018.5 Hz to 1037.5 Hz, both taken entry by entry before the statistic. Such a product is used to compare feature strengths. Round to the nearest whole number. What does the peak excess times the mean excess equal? 43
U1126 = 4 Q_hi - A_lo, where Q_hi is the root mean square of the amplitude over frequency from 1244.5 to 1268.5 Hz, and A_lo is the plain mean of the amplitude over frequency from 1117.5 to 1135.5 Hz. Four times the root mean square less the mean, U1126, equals 83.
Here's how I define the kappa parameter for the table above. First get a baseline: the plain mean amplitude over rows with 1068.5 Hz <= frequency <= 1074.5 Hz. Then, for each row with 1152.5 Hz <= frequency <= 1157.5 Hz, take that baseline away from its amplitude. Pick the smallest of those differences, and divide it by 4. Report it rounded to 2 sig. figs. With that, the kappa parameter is -1.4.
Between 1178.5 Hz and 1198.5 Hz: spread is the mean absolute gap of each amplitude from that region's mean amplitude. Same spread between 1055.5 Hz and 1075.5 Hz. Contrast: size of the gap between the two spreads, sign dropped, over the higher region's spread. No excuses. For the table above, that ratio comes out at 1.60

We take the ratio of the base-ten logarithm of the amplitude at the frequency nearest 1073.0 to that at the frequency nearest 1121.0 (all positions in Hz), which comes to 1.06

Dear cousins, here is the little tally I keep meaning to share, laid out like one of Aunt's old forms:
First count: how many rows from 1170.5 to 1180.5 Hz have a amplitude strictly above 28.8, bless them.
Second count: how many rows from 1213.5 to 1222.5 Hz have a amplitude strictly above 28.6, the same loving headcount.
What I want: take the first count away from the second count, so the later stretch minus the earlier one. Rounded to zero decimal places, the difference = -3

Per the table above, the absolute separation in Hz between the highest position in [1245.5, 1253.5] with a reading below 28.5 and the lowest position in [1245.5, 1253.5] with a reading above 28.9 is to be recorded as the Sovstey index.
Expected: 2 Hz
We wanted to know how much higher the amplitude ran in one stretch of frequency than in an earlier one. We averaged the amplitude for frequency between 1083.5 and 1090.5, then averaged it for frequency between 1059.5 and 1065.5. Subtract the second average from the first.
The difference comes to 1.4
